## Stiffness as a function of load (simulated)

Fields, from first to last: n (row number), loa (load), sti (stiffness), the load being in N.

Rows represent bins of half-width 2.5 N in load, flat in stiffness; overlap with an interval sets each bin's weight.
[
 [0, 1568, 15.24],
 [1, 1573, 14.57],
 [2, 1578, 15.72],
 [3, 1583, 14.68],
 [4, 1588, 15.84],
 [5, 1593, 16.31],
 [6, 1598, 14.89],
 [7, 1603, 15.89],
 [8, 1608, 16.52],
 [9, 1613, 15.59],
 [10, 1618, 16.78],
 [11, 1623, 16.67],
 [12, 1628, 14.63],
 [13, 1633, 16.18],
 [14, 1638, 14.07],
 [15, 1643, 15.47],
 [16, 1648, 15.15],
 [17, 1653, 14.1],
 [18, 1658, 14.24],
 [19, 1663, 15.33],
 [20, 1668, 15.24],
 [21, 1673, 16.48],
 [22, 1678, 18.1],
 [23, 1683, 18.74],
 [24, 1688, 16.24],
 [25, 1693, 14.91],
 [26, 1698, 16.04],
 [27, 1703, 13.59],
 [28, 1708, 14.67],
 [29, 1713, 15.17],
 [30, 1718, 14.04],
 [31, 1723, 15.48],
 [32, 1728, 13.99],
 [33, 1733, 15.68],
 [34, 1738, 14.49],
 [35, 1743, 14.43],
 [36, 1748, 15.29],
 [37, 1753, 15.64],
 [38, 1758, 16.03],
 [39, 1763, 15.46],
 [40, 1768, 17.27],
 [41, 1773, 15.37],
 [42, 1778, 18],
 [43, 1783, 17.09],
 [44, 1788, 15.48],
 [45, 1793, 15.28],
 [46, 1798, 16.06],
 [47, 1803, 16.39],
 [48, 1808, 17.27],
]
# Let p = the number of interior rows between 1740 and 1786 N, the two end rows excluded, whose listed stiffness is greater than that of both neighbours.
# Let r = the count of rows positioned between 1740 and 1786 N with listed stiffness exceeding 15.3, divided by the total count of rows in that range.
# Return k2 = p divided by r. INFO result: 3.9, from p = 3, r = 0.78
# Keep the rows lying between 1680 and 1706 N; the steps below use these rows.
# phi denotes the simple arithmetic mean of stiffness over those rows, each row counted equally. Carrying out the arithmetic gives 15.9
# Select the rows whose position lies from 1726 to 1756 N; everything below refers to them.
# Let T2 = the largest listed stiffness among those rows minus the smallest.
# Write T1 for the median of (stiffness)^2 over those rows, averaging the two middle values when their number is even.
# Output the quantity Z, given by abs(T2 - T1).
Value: 220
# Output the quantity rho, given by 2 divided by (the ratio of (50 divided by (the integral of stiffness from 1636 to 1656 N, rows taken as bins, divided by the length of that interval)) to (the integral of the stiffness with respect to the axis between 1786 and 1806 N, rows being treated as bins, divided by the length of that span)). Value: 9.32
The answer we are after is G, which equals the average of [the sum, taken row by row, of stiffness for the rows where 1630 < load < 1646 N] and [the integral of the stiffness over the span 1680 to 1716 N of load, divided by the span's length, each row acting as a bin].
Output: 31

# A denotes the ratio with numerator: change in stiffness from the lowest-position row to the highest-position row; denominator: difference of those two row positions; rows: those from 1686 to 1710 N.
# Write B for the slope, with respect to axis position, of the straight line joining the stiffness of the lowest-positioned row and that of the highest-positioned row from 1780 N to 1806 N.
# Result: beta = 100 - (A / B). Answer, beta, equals 98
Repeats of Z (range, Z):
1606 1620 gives 272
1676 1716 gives 239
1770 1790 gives 263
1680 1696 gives 260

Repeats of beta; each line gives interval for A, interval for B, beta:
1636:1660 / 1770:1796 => 102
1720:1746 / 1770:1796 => 88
